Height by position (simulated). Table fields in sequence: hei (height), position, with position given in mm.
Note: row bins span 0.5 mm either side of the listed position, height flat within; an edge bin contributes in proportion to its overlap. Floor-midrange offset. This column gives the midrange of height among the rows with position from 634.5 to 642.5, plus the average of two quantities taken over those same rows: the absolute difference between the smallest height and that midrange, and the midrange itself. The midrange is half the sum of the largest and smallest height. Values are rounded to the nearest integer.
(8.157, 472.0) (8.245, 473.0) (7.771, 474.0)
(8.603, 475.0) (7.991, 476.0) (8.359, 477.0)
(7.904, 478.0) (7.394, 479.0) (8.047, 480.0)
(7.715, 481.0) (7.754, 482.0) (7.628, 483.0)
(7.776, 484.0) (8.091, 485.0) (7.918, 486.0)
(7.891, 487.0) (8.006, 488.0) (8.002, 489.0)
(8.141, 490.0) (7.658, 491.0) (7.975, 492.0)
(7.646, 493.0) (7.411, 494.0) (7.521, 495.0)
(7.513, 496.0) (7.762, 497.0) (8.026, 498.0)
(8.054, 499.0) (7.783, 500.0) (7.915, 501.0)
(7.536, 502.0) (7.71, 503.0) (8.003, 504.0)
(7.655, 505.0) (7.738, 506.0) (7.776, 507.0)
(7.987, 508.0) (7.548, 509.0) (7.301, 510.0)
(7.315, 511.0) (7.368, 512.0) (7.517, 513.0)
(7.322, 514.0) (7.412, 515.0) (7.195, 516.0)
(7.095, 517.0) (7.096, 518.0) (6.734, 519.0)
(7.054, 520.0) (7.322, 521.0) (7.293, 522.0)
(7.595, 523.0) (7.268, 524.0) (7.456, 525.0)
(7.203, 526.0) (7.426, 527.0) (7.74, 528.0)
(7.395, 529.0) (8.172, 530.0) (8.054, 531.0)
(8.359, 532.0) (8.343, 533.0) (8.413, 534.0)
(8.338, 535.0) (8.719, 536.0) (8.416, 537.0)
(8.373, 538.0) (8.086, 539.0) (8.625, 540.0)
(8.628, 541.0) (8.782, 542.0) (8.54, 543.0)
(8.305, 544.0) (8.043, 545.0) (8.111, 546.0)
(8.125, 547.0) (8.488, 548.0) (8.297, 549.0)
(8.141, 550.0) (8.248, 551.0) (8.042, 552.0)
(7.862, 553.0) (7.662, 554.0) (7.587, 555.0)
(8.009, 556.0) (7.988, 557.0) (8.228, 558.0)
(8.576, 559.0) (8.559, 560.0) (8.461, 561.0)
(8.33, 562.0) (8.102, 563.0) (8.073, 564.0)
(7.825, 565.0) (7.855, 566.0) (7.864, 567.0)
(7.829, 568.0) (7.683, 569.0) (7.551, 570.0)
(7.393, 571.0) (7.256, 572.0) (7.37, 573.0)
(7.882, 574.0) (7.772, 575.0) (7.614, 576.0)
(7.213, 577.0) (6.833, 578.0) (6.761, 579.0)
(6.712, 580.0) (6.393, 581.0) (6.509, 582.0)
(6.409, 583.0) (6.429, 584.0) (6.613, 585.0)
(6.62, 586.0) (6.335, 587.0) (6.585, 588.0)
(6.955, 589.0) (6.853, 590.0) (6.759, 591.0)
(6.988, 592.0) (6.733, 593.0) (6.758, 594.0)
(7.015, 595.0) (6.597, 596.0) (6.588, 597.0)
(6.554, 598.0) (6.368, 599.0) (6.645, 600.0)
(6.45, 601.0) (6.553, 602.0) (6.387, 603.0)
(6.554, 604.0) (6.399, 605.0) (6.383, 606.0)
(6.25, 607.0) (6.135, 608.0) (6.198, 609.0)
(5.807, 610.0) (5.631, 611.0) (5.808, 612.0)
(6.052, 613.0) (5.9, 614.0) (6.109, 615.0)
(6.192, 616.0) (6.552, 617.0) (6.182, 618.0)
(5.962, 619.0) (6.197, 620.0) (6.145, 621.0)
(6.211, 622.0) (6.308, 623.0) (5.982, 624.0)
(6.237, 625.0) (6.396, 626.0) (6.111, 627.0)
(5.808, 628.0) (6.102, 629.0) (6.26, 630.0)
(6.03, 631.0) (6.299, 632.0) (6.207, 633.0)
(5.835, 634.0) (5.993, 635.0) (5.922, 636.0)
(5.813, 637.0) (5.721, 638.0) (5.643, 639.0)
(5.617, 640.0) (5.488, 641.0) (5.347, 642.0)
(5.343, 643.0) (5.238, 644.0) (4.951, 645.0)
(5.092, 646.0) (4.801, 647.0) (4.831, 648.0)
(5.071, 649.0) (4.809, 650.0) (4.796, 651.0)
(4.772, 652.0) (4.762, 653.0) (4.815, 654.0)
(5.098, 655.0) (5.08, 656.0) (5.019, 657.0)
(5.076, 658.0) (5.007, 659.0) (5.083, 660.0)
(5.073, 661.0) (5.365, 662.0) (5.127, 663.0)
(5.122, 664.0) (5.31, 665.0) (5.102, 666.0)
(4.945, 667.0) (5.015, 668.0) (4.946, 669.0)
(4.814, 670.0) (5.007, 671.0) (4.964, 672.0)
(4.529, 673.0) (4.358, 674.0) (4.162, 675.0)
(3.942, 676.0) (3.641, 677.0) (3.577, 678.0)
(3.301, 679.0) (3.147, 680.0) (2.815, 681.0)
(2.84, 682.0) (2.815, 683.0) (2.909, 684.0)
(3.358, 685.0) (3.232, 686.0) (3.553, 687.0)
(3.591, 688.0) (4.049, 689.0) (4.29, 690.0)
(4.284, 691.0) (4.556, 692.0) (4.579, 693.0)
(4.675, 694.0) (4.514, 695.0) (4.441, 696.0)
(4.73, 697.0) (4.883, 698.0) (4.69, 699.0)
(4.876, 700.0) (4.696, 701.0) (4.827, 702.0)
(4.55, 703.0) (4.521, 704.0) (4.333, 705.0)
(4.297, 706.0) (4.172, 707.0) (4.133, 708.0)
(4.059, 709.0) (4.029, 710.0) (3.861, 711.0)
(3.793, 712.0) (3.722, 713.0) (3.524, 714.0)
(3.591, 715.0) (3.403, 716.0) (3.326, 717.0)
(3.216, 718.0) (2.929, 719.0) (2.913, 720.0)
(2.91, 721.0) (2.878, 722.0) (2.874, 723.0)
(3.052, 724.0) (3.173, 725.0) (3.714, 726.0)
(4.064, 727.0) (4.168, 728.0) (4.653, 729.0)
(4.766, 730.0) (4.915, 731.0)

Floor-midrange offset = 9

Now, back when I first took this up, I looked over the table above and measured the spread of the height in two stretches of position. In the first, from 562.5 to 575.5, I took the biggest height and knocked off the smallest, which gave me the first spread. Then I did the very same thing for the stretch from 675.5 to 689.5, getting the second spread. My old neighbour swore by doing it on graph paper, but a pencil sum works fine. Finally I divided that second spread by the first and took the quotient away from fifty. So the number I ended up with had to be 48.5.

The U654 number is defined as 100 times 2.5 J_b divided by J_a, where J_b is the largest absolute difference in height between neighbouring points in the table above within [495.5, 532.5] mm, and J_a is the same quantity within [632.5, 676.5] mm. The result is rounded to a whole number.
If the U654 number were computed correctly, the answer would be 447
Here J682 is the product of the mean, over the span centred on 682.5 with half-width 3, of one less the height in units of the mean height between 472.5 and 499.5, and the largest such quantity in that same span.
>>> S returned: 0.40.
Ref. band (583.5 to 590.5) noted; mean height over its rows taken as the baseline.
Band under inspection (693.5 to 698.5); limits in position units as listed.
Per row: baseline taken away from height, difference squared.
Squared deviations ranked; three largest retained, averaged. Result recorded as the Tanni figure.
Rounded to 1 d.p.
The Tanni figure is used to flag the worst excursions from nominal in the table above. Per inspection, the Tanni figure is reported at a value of 4.4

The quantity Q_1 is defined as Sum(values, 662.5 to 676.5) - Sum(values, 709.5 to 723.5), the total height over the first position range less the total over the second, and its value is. 20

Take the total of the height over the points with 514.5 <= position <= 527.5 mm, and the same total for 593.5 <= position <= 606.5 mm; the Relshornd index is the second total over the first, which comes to 0.9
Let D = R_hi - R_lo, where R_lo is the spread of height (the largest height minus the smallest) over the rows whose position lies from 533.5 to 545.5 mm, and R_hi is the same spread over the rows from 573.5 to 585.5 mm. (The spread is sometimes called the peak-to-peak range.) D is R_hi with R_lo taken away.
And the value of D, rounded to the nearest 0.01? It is 0.75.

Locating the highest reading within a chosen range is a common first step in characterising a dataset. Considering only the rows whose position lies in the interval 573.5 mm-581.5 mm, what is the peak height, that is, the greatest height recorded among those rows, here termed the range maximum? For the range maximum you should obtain 7.882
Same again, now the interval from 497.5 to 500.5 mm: 8.054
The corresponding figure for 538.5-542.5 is 8.782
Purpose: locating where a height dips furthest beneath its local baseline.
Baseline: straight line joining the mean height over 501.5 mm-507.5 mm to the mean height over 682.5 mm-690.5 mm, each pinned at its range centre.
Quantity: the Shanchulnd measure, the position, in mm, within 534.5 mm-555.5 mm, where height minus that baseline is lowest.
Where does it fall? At 555.0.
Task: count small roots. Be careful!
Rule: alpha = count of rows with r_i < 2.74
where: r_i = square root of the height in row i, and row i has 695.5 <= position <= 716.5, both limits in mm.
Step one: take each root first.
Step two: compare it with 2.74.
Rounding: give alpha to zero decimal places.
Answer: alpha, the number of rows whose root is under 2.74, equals 21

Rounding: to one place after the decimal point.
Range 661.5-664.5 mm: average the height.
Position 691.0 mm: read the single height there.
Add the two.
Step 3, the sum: 9.5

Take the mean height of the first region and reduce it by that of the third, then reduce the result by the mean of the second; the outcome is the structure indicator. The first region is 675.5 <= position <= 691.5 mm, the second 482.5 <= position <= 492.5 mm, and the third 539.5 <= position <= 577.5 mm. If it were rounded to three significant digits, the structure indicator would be -12.5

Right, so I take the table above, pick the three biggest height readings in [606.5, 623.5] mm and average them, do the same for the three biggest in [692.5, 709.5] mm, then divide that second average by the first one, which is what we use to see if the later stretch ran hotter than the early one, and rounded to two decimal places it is 0.76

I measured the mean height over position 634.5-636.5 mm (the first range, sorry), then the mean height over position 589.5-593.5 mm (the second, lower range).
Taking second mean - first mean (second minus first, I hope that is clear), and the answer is 0.9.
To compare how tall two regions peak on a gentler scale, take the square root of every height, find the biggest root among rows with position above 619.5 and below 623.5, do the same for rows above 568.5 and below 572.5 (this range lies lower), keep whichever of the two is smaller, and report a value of 2.5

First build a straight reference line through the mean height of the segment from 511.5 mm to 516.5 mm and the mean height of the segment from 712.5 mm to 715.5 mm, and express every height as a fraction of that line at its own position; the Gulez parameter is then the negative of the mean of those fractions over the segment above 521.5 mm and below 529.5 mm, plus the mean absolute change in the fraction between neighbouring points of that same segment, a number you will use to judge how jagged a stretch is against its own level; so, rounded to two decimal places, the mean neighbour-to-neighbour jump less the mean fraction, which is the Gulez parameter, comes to -1.00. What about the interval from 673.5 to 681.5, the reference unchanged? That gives -0.79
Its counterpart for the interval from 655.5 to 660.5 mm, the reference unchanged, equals -1.07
